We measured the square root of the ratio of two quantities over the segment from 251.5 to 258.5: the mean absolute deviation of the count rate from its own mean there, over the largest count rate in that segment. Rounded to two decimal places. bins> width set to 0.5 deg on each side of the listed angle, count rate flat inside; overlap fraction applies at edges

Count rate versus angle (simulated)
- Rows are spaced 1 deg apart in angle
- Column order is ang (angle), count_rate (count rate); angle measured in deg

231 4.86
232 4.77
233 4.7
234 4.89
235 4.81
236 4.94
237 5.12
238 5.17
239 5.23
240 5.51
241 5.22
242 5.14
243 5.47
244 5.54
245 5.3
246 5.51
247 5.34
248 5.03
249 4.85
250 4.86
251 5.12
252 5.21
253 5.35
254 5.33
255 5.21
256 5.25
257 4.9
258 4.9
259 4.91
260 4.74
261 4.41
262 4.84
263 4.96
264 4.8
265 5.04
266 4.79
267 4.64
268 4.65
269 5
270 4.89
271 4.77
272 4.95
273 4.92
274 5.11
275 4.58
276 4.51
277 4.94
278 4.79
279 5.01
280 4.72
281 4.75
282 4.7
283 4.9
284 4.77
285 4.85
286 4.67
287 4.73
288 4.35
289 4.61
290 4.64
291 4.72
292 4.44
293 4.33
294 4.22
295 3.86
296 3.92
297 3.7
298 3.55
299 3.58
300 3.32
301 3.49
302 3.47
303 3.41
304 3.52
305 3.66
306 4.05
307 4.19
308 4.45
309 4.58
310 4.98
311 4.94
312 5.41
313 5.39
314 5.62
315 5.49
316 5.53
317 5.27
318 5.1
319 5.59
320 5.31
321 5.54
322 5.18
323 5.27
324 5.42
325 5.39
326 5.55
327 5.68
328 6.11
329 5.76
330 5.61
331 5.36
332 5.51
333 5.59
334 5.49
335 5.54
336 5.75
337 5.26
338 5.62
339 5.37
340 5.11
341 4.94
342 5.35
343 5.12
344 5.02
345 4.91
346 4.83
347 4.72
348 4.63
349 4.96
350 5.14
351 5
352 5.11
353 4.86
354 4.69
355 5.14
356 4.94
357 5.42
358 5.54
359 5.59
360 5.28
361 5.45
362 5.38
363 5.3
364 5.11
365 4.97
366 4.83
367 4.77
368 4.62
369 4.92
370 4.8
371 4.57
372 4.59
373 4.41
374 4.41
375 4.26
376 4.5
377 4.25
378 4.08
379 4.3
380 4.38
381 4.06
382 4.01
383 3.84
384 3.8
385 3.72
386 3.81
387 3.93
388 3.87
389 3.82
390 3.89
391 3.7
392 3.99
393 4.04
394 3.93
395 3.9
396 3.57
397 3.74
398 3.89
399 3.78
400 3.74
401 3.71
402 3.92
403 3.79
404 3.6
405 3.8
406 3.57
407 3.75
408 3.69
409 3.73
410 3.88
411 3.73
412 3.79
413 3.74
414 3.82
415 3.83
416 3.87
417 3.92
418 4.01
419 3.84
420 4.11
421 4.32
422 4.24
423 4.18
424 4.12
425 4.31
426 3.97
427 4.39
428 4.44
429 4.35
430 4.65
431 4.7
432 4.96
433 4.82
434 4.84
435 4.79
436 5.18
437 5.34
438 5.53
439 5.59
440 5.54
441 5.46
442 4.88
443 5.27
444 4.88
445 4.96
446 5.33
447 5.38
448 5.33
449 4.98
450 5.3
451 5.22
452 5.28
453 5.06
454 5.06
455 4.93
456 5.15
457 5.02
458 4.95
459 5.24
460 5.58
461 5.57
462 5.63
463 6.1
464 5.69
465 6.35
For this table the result 0.17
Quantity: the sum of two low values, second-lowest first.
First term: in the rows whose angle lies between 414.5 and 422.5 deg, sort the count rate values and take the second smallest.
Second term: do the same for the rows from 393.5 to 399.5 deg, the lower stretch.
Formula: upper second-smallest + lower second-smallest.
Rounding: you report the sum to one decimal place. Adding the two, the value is 7.6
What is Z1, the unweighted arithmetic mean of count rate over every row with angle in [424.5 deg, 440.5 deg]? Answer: 4.8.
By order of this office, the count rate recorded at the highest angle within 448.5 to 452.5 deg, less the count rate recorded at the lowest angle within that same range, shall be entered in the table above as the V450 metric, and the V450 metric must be 0.3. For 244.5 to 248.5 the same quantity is -0.3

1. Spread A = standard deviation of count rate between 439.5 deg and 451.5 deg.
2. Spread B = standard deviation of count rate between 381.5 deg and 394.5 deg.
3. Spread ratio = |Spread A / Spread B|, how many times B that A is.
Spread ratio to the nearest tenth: 2.2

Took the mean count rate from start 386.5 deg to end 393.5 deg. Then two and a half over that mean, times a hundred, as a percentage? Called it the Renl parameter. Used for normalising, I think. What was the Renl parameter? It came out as 64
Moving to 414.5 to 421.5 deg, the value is 63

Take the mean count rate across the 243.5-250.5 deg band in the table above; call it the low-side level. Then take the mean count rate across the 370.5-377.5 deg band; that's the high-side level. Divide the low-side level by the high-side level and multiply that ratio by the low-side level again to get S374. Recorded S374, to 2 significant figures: 6.1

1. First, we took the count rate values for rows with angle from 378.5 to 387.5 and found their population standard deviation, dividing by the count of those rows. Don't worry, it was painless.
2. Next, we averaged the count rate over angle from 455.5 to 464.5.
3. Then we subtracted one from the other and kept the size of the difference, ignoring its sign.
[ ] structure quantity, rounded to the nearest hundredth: 5.22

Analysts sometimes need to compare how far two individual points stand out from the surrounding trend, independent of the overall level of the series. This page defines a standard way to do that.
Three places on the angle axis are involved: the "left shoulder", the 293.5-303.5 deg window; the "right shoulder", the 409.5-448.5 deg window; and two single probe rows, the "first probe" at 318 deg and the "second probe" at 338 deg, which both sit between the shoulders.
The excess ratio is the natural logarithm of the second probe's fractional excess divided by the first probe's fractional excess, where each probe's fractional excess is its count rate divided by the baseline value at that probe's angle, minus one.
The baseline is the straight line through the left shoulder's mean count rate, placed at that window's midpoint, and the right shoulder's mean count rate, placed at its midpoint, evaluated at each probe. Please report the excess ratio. 0.2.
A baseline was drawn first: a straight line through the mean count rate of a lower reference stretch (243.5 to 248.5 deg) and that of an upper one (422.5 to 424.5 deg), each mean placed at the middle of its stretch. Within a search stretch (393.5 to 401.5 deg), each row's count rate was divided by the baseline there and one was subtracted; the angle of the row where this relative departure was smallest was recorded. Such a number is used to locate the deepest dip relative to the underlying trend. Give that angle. 396 deg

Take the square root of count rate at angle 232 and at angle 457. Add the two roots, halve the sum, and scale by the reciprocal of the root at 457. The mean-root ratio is 0.99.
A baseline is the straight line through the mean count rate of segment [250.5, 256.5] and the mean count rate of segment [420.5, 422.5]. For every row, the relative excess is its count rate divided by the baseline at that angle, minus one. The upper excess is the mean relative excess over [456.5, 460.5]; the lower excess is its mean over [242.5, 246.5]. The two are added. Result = 0.31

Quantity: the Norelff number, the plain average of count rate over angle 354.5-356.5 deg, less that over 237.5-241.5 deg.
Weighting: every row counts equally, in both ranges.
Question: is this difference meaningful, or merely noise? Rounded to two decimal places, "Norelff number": -0.24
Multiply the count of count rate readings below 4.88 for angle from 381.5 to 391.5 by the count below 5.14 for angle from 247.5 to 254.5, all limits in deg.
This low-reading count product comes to 40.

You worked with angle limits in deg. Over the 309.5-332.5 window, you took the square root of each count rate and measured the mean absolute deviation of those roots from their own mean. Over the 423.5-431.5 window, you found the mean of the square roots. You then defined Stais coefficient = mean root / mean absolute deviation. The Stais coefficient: 51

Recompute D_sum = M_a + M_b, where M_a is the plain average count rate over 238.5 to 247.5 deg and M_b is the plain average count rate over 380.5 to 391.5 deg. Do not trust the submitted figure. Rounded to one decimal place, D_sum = 9.2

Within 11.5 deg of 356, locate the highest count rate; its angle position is 359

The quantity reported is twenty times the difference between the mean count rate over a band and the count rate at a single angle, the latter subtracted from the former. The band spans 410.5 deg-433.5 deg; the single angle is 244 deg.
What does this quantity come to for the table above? -27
